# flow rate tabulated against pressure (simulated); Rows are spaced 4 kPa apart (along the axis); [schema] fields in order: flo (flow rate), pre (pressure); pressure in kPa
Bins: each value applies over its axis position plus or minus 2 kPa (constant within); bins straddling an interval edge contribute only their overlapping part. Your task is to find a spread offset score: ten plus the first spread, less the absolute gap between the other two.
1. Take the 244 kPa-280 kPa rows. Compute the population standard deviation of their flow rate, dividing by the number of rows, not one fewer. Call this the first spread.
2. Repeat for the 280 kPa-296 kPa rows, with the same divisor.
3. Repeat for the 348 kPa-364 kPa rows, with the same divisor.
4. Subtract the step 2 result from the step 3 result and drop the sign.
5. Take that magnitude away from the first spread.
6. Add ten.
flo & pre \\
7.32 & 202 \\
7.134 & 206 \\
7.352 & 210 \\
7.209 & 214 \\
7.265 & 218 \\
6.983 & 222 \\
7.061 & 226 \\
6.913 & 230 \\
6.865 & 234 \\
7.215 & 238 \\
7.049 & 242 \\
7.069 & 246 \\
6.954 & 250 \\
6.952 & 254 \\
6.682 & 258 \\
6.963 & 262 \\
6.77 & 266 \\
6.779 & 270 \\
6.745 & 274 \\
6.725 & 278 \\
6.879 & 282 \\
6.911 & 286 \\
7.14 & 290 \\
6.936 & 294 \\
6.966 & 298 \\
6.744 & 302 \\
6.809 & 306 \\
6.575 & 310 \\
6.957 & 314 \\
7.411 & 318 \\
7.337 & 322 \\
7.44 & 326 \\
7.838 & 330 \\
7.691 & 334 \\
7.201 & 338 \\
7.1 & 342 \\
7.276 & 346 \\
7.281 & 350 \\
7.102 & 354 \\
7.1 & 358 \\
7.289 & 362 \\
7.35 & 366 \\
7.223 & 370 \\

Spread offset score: 10.1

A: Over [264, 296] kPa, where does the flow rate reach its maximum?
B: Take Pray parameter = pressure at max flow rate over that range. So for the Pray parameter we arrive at 290 kPa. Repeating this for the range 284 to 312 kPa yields 290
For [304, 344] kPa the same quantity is 330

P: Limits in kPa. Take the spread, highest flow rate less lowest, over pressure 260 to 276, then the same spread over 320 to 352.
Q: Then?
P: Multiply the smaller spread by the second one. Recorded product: 0.16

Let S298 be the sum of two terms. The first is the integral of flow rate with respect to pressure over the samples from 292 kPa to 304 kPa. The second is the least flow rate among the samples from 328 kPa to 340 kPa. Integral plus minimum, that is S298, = 89.8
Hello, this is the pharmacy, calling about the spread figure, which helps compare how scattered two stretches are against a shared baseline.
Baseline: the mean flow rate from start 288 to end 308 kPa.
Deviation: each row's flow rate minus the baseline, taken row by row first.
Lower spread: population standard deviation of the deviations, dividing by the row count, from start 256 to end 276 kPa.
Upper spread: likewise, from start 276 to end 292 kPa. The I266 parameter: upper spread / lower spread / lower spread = 17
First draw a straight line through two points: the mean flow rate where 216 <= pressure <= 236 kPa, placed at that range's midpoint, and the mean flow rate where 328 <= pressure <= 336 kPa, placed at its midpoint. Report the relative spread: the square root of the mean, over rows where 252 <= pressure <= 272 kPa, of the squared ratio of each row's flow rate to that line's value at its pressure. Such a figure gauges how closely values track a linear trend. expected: 0.94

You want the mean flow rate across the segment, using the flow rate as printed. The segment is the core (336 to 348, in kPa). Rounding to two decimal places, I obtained 7.19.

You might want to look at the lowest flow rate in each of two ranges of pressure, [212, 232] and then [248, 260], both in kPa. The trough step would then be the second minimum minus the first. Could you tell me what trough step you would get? -0.23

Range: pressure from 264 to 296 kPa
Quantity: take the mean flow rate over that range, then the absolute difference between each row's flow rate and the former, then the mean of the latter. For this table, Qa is 0.11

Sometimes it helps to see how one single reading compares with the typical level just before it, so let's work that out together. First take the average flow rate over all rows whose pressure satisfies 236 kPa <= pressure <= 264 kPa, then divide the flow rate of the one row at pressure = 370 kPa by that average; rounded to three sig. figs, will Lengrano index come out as 1.03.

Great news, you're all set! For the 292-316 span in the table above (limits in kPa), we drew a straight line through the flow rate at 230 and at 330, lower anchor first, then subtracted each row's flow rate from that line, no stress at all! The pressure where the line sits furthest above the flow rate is 310 kPa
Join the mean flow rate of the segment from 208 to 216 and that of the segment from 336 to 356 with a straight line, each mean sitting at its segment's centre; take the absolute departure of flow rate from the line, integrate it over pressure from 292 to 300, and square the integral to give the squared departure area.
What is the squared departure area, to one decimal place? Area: 4.8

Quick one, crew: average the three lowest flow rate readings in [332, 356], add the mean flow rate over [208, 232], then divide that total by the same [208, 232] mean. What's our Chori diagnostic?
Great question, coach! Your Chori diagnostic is 2.00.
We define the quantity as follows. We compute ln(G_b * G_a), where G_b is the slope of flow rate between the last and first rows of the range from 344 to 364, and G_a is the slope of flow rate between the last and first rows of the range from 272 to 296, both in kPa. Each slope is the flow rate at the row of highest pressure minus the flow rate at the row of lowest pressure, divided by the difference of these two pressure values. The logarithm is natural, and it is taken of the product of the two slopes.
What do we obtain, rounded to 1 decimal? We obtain -11.8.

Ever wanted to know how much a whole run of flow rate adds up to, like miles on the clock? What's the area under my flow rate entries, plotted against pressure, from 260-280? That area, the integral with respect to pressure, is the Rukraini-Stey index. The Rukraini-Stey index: 136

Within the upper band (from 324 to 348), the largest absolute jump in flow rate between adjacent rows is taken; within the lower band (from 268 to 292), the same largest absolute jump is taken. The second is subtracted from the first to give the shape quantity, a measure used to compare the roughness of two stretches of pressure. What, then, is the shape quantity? 0.26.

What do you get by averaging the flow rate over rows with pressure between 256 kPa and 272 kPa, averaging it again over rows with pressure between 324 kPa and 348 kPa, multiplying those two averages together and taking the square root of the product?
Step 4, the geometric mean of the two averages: 7.10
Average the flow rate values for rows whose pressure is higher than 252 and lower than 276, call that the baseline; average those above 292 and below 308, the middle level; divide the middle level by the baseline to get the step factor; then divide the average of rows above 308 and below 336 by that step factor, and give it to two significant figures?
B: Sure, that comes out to 7.3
